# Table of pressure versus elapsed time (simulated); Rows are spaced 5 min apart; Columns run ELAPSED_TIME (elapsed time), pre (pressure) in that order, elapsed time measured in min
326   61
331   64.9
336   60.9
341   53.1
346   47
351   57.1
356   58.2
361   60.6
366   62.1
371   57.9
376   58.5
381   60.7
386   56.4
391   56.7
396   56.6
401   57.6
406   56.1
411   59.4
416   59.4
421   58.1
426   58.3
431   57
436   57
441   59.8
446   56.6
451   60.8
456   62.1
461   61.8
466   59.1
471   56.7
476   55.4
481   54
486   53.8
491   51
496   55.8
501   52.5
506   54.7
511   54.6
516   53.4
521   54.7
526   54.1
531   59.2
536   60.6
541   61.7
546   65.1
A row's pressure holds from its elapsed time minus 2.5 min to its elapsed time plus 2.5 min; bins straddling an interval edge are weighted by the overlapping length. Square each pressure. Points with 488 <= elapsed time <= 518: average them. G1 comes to 2883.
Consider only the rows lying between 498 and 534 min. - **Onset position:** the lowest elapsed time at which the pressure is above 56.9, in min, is 531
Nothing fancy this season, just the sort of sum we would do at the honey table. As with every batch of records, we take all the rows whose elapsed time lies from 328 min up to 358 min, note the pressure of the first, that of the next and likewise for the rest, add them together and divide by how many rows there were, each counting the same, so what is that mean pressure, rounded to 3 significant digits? 56.9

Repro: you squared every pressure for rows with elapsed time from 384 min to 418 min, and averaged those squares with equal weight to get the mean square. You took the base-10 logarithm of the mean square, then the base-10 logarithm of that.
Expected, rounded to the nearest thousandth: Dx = 0.546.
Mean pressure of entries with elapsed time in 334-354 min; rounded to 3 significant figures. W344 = 54.5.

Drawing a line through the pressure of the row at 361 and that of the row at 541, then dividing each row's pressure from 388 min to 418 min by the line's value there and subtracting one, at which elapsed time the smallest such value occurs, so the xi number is 406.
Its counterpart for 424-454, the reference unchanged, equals 446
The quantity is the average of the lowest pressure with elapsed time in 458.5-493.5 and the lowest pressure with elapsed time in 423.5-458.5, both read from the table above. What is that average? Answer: 53.8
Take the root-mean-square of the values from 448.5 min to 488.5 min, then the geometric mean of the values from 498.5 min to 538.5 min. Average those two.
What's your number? 56.7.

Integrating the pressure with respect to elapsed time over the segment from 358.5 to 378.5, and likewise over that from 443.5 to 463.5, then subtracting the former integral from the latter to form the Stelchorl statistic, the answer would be 11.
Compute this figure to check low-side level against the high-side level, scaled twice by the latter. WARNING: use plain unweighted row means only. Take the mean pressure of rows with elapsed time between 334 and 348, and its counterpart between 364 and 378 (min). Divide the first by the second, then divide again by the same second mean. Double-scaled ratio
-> 0.0152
